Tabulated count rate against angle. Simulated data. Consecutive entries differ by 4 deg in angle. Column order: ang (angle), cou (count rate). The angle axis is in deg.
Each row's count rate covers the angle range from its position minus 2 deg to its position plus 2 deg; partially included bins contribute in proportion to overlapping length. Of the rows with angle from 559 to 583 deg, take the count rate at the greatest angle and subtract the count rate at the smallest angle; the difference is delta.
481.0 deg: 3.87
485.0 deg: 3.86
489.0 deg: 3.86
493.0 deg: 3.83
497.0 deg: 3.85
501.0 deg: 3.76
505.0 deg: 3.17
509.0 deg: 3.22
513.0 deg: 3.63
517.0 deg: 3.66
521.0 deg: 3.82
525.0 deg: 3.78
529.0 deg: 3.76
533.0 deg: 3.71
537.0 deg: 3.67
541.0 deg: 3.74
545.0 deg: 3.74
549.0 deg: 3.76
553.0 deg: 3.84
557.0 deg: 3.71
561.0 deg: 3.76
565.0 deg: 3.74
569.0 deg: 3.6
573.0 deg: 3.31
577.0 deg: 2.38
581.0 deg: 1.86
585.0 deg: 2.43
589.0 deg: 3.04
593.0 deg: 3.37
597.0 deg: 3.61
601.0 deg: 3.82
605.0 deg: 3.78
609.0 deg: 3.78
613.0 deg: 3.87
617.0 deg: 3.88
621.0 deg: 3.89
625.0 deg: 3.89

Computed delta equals -1.9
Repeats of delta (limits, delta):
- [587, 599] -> 0.6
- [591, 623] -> 0.5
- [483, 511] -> -0.6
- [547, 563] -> 0.0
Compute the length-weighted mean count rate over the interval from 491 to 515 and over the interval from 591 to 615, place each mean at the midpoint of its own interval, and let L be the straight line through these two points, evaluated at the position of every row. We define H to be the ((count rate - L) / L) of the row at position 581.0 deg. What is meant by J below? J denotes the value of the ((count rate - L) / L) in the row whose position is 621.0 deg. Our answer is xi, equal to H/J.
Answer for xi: -11.4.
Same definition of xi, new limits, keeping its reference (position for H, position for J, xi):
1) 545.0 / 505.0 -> -0.3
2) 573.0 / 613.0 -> -2.4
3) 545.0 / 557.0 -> 1.7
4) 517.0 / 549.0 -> 0.5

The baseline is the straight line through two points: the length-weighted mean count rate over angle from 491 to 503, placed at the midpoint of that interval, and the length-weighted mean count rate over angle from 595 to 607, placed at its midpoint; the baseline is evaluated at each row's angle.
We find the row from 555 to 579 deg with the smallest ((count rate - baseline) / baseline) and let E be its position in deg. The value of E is 577.0 deg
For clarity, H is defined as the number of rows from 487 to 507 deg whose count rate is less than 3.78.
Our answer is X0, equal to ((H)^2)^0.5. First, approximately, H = 2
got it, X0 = 2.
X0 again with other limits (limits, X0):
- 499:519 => 5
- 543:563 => 4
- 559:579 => 5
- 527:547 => 5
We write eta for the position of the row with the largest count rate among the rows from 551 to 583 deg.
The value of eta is 553.0 deg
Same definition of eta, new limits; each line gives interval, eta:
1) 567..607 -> 601.0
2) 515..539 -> 521.0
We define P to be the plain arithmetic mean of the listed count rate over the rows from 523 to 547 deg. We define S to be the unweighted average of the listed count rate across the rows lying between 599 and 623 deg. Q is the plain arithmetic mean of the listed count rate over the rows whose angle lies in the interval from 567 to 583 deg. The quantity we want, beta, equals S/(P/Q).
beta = 2.86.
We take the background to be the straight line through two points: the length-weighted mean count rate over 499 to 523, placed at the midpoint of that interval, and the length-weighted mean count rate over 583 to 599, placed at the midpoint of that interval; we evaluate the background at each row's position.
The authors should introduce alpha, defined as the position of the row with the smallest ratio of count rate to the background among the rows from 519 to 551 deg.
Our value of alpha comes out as 537.0 deg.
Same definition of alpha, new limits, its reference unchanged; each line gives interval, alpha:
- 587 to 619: 589.0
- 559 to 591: 581.0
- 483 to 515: 505.0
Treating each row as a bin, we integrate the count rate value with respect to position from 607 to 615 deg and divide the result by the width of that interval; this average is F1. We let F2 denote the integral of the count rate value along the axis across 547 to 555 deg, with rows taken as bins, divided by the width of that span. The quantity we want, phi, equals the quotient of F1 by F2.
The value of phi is 1.01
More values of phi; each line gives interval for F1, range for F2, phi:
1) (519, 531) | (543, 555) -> 1.00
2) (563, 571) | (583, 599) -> 1.18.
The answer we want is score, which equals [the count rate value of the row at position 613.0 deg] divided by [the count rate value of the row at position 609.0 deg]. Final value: 1.02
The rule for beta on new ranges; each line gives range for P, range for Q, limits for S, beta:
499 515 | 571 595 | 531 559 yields 2.96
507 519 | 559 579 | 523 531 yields 3.61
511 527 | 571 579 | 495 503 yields 2.91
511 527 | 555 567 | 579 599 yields 2.87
